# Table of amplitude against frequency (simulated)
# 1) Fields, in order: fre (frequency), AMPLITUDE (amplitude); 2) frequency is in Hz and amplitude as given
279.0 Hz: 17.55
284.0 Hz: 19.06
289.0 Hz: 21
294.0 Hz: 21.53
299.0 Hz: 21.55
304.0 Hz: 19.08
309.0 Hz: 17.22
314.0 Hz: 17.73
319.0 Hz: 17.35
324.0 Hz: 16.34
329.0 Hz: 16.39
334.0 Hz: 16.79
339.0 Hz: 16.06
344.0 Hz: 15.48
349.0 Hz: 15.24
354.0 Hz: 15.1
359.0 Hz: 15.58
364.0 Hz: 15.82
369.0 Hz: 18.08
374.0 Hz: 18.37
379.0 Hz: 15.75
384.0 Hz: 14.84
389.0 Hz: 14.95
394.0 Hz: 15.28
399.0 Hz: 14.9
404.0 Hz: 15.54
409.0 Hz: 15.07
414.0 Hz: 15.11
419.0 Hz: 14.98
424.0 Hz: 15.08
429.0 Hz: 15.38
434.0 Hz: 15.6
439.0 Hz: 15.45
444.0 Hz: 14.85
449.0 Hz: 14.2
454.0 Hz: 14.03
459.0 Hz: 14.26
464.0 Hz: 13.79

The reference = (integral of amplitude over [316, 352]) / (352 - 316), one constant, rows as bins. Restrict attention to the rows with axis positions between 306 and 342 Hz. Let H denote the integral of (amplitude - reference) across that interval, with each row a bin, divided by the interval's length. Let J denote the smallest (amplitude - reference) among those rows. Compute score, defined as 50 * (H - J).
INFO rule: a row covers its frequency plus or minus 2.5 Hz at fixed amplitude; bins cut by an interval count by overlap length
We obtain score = 40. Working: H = 0.6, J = -0.2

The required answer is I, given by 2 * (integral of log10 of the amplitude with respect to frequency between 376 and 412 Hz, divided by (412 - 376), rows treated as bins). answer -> 2.365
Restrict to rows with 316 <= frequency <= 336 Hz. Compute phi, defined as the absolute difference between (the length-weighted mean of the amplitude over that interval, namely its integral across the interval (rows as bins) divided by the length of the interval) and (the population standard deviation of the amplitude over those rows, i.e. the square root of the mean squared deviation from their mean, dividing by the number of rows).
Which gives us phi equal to 16.3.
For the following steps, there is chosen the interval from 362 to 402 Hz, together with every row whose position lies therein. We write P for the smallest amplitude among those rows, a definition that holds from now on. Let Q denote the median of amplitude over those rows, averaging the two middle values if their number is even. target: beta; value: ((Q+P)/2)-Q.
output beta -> -0.34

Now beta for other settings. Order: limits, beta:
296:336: -0.47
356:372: -0.12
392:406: -0.19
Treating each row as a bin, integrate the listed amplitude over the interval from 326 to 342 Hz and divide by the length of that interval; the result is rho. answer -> 16.4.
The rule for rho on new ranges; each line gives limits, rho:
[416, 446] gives 15.2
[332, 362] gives 15.7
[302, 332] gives 17.3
